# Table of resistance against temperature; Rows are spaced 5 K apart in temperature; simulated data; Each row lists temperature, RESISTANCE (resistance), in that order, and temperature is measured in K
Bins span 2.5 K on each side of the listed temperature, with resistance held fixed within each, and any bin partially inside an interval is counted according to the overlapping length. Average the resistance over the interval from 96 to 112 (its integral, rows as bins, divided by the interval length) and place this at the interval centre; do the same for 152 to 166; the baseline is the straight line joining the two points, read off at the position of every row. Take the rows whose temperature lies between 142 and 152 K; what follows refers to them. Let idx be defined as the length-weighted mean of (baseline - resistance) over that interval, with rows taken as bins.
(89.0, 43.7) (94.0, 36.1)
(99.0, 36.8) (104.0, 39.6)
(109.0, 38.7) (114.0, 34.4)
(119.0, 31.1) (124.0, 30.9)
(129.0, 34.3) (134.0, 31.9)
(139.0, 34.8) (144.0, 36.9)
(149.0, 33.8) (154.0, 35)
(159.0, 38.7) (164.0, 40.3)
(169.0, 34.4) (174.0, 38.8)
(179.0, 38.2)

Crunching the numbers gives 2.8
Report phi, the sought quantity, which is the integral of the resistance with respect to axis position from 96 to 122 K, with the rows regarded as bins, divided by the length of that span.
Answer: 36.0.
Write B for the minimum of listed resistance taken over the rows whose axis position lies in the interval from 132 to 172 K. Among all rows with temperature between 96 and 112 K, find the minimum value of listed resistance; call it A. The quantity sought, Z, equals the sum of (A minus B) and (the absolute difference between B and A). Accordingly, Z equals 9.8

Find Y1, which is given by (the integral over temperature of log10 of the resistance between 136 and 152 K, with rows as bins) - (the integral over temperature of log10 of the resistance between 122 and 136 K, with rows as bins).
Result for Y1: 4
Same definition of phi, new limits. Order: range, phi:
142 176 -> 36.8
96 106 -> 38.0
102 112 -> 38.9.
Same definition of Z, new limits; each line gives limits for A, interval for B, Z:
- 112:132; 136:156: 0.0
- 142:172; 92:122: 5.4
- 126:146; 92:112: 0.0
